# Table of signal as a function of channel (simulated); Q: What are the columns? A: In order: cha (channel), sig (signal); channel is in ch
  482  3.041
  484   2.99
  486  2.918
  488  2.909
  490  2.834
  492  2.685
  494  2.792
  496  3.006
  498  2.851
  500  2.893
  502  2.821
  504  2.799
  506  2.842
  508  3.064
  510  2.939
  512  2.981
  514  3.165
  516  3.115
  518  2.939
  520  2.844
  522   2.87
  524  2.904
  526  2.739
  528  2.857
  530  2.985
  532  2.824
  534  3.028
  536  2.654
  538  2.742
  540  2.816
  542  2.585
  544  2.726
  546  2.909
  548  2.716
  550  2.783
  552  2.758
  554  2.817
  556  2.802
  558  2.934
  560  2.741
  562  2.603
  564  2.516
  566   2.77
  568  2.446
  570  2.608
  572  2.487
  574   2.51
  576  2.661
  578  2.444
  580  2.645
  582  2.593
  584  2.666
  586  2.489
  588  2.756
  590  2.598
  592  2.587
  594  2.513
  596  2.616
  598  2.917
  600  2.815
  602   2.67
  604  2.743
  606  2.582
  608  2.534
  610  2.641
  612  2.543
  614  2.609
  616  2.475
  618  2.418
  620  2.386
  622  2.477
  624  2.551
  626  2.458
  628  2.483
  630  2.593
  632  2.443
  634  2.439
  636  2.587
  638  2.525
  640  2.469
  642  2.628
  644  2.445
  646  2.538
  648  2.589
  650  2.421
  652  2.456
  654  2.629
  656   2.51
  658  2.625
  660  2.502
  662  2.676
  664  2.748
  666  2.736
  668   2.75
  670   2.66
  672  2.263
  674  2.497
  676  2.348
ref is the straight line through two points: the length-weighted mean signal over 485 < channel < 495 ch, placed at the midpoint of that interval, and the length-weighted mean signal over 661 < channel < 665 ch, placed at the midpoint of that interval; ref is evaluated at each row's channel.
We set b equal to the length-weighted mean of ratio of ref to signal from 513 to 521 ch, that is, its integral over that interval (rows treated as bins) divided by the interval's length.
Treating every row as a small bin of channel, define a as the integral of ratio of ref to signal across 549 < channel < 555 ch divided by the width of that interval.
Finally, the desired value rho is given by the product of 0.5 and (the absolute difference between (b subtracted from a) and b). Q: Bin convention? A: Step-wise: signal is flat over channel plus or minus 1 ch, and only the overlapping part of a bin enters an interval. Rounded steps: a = 1.00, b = 0.93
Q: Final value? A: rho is 0.43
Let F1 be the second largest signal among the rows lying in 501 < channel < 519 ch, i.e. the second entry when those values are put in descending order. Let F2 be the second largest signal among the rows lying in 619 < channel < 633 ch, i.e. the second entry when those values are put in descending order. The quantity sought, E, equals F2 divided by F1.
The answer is 0.82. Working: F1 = 3.115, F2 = 2.551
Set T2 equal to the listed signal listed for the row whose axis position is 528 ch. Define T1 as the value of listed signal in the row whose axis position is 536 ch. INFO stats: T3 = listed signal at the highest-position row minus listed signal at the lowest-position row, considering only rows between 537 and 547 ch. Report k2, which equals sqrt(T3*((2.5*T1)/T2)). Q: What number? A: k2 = 0.62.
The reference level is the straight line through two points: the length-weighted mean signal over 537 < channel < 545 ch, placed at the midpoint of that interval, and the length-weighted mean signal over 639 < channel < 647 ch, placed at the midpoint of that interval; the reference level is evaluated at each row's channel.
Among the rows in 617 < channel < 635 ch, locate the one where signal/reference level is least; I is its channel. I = 620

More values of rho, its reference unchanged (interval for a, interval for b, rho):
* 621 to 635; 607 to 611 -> 0.51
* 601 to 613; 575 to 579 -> 0.56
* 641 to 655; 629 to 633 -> 0.55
